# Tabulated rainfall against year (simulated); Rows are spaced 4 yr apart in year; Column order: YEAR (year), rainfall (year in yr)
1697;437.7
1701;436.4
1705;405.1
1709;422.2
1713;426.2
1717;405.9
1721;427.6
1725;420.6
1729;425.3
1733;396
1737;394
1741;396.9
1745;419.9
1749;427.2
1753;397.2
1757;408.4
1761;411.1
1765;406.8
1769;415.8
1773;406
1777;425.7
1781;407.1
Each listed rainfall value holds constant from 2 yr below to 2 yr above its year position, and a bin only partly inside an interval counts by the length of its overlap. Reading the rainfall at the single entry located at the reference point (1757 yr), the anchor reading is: 408.4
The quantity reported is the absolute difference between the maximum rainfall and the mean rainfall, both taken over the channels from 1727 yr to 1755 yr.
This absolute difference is 19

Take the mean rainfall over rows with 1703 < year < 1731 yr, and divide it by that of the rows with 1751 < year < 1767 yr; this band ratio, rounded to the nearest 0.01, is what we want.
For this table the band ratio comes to 1.03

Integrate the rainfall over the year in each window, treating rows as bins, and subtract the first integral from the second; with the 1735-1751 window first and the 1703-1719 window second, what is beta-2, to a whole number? 86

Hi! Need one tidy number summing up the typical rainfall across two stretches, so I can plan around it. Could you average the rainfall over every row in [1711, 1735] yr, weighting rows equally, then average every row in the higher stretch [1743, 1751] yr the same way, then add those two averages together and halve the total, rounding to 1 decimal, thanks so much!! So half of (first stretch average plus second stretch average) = 420.2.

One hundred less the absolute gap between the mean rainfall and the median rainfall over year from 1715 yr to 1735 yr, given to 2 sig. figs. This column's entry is 94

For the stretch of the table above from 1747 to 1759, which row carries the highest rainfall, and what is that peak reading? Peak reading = 427.2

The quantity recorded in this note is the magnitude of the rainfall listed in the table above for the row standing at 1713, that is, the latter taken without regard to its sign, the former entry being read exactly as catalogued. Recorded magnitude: 426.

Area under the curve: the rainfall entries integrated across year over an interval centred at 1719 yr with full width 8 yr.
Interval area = 3334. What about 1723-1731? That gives 3384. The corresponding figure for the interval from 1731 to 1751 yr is 8136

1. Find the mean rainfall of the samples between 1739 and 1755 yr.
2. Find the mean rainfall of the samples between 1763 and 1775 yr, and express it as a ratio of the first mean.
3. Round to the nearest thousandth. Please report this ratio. 0.998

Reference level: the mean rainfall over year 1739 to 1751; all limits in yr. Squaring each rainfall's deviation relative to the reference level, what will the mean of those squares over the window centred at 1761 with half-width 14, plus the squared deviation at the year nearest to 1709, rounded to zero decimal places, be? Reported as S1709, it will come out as 150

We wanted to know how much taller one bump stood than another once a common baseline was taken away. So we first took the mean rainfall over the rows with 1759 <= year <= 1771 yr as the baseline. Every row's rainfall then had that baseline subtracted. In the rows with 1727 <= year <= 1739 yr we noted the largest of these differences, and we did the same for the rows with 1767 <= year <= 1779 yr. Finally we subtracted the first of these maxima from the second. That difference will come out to 0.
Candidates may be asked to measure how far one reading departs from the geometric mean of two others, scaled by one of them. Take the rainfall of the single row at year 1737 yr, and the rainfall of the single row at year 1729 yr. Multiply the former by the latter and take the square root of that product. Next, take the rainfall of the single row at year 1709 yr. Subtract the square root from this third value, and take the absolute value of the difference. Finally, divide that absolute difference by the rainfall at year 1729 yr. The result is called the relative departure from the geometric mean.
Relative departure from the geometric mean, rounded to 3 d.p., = 0.030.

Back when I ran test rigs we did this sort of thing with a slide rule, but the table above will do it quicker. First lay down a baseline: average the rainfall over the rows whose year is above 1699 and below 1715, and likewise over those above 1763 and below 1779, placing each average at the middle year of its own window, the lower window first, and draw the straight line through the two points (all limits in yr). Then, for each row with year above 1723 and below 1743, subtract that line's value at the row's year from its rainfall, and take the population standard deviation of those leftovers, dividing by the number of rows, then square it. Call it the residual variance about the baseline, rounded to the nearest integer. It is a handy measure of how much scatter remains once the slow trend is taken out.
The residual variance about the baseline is 165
